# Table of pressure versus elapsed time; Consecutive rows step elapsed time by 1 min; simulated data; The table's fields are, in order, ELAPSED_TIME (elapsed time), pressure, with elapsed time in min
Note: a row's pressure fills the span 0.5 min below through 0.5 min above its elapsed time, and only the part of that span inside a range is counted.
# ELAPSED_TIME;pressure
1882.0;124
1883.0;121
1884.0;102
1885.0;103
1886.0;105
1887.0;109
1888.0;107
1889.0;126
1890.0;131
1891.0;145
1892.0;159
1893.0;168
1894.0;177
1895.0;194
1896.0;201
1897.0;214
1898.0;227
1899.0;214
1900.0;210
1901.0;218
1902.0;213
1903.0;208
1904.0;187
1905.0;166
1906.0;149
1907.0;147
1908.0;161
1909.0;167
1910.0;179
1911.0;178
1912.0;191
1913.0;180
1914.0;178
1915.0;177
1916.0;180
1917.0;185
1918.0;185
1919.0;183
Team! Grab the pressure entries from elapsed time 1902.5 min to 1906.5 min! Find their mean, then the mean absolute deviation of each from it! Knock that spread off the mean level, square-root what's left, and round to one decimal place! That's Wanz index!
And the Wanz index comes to 12.5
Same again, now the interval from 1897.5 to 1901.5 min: 14.6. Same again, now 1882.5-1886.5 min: 10.1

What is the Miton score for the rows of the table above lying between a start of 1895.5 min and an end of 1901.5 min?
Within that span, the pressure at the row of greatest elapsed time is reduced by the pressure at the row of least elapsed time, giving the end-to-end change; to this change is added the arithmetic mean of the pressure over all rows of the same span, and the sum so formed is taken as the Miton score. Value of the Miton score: 231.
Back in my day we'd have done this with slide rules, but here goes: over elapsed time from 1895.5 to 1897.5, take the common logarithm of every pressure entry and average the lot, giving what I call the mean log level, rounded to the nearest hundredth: 2.32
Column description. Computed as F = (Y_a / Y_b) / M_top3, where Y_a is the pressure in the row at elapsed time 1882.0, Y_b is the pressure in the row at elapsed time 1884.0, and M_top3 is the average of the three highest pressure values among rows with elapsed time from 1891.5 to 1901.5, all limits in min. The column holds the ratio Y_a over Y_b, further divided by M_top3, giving 0.0055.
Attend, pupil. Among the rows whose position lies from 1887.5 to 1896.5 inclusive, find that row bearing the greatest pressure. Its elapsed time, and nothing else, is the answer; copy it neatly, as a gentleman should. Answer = 1896.0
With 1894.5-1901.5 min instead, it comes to 1898.0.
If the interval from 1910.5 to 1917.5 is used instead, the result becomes 1912.0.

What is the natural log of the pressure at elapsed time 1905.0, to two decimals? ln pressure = 5.11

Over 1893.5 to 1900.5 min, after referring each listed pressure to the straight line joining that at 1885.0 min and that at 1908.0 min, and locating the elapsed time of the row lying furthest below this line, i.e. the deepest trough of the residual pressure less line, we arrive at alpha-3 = 1894.0 min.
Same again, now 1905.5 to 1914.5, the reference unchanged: 1907.0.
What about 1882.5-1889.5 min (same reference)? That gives 1888.0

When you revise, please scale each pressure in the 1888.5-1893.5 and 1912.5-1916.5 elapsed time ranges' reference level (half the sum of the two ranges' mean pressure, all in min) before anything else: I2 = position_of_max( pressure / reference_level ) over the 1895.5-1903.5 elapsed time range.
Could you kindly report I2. 1898.0 min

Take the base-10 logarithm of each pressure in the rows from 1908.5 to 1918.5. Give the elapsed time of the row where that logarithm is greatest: 1912.0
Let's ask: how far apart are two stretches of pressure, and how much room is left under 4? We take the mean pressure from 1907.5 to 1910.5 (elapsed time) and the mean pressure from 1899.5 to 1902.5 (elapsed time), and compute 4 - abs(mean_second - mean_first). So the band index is -41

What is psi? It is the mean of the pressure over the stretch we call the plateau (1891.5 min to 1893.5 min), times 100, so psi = 16350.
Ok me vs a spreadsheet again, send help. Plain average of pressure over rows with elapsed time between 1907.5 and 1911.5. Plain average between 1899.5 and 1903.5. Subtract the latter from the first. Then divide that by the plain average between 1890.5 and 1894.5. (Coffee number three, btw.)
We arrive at -0.25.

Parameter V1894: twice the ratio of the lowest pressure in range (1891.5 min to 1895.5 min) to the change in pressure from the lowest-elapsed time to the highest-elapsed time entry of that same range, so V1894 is 9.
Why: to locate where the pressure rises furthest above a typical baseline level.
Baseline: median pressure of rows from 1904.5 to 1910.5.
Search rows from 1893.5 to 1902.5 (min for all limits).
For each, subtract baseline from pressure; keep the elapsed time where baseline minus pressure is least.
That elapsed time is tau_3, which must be 1898.0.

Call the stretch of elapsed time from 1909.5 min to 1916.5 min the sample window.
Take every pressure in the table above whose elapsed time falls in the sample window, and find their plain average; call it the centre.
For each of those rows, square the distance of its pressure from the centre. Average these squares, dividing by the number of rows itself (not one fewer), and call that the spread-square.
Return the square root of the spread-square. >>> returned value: 4.4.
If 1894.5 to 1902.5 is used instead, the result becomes 9.5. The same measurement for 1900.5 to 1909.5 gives 26.1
